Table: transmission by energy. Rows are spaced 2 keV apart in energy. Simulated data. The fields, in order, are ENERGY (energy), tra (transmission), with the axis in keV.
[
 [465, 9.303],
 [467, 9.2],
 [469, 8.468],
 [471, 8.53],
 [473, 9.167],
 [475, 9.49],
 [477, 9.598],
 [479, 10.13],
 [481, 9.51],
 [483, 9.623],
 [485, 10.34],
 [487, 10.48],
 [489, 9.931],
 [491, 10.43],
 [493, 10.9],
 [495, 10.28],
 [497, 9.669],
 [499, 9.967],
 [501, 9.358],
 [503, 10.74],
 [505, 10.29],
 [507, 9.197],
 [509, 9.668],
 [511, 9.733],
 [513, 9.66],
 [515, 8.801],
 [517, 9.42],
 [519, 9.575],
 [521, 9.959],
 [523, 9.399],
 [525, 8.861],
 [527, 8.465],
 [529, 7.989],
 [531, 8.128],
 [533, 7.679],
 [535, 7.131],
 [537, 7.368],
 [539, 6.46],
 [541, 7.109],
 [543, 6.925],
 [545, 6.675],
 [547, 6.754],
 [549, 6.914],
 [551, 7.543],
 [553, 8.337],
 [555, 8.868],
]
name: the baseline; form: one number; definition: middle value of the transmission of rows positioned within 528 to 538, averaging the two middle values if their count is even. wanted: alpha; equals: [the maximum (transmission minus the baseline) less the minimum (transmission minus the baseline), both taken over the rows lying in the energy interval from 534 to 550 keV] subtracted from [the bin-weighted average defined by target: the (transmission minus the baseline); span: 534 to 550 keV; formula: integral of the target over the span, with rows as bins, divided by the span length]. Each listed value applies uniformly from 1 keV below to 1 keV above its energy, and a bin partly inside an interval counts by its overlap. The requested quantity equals -1.7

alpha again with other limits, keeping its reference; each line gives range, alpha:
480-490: 1.3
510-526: 0.6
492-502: 0.8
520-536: -2.1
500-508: 0.7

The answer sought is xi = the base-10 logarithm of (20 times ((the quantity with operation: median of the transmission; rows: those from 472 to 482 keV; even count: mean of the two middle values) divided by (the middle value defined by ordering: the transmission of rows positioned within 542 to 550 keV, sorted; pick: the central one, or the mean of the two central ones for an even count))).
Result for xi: 1.44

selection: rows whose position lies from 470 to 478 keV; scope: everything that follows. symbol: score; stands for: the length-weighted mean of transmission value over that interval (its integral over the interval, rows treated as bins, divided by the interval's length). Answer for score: 9.2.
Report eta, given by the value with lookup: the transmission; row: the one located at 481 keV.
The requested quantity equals 9.51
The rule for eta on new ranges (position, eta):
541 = 7.109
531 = 8.128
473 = 9.167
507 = 9.197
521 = 9.959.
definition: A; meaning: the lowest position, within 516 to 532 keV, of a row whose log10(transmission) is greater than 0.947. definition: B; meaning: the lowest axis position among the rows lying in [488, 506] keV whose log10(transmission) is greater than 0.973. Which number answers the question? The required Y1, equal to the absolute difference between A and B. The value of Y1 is 28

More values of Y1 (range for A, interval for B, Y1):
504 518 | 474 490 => 30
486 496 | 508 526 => 22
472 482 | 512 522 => 40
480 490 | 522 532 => 42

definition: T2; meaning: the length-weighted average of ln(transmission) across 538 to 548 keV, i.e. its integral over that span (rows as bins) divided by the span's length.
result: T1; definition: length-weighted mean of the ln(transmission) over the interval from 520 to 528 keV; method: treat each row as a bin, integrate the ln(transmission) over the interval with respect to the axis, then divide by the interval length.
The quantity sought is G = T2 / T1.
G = 0.86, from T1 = 2.21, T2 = 1.91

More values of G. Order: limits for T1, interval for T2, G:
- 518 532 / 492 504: 1.06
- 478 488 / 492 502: 1.00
